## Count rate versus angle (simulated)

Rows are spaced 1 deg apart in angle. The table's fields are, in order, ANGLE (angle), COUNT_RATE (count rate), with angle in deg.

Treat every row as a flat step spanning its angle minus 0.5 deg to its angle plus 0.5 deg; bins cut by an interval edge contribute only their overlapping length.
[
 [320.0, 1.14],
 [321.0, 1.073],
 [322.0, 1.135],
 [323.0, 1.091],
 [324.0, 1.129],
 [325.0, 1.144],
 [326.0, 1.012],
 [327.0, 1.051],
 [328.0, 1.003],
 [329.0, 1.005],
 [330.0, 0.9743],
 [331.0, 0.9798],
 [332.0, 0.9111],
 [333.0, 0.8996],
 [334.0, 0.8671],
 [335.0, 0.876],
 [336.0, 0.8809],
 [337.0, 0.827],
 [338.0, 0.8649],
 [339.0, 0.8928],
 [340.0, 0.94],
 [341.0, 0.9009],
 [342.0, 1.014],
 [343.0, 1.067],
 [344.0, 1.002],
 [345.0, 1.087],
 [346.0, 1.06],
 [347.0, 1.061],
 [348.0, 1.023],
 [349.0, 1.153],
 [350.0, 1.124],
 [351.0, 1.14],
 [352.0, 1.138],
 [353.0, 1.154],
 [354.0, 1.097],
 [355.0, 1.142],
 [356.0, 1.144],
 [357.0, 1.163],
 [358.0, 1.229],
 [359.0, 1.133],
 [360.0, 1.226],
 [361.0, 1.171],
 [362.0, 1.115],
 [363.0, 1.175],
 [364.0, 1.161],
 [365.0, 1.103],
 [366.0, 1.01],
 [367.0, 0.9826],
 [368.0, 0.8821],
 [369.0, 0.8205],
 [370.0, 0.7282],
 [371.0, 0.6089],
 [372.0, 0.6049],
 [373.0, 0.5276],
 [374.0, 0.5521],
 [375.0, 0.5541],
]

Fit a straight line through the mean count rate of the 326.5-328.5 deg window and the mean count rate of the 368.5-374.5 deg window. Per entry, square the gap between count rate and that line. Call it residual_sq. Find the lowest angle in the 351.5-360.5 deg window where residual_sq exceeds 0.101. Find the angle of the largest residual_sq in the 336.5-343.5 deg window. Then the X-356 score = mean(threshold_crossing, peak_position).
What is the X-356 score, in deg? 347.5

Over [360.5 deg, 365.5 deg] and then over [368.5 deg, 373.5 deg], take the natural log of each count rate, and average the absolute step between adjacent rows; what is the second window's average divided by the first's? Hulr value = 2.7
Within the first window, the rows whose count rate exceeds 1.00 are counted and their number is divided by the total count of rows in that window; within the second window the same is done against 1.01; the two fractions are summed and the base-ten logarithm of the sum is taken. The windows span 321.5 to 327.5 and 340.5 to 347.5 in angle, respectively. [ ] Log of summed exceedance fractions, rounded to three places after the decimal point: 0.234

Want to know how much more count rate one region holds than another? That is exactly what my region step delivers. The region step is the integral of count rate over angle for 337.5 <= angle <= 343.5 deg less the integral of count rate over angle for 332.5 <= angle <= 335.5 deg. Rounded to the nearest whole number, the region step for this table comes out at 3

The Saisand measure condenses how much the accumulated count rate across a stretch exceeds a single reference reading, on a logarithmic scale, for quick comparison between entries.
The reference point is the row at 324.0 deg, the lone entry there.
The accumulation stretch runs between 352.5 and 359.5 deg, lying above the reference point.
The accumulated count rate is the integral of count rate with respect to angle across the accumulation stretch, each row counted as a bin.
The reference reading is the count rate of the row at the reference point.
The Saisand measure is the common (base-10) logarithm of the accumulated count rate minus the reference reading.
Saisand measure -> 0.84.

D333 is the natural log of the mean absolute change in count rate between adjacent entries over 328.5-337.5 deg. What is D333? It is -3.6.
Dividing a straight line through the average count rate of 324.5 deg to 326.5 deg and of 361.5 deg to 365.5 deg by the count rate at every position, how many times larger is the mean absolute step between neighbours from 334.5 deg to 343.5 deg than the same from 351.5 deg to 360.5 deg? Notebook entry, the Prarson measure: 1.49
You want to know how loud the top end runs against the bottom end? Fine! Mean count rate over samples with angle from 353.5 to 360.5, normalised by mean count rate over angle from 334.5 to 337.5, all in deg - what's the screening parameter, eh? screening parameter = 1.35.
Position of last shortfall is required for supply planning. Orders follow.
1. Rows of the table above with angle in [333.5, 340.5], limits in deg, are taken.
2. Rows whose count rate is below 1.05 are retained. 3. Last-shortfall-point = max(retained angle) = 340.0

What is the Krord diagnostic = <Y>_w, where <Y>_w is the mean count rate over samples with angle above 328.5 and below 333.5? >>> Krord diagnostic 0.95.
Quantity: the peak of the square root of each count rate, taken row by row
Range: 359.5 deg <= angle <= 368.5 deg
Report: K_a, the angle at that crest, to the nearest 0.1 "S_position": 360.0 deg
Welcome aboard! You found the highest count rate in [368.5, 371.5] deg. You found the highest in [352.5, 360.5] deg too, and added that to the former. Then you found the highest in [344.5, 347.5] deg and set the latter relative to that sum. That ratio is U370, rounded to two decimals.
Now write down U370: 0.53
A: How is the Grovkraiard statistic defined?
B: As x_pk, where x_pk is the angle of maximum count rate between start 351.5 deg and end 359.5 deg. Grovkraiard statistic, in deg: 358.0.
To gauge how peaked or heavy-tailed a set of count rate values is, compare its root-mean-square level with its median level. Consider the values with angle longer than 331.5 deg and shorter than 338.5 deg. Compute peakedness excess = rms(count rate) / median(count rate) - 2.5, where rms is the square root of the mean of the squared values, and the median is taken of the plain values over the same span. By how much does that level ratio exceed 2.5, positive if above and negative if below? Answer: -1.50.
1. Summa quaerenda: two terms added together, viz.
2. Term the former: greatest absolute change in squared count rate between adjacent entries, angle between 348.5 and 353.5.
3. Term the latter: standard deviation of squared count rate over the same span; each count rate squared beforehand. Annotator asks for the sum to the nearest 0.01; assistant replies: 0.09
